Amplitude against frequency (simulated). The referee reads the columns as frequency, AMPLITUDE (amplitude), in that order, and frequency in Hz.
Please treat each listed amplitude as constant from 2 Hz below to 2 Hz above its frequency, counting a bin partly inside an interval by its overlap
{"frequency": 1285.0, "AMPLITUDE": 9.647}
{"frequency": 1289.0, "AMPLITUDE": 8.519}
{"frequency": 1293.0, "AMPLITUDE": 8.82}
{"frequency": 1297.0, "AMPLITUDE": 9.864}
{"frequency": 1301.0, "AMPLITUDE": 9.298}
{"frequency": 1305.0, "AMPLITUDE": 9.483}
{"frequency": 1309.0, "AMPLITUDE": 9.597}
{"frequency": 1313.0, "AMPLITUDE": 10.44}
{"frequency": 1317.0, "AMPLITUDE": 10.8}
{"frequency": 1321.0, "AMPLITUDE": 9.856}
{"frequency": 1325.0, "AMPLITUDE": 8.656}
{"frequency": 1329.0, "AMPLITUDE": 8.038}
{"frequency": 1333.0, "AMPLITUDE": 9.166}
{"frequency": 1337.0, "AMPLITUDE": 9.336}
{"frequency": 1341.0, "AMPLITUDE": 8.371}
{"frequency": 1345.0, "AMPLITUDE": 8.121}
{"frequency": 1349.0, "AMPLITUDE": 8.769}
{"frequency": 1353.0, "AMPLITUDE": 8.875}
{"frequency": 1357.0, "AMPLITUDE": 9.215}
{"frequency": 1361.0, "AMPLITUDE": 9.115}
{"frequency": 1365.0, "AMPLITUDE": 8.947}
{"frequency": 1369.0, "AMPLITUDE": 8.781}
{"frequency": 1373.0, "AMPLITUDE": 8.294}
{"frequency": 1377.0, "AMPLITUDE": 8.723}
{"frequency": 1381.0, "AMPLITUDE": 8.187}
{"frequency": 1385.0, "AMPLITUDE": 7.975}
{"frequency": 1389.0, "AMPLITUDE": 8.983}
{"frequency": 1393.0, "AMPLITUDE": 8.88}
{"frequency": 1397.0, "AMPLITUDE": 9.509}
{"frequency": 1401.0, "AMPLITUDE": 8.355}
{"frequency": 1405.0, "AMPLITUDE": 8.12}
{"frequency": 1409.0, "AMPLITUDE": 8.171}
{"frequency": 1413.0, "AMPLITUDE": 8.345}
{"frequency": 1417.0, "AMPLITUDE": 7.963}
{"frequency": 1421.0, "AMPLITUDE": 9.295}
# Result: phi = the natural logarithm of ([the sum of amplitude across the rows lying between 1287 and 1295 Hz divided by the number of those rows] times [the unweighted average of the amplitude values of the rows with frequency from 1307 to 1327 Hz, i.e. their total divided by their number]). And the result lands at 4.45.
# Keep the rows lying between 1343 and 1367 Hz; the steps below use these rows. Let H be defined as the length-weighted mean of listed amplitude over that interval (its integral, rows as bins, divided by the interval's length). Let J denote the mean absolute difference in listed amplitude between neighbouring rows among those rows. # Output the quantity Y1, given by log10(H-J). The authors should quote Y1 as 0.933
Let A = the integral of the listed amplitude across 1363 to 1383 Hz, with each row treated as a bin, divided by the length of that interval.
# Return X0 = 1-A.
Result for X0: -7.59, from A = 8.59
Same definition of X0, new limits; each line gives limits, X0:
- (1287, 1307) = -8.20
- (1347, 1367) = -7.98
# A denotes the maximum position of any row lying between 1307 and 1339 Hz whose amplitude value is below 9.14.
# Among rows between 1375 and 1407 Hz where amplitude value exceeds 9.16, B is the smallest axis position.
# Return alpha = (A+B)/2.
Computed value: 1363 Hz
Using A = 1329.0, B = 1397.0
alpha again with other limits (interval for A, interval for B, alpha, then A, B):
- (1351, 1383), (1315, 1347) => 1349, 1381.0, 1317.0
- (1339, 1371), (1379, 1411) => 1383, 1369.0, 1397.0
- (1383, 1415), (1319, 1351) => 1367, 1413.0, 1321.0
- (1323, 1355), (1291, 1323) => 1325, 1353.0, 1297.0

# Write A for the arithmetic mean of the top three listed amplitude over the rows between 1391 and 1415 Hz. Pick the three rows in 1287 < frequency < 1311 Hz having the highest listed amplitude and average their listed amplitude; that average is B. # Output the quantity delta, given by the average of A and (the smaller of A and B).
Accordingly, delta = 8.9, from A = 8.9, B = 9.6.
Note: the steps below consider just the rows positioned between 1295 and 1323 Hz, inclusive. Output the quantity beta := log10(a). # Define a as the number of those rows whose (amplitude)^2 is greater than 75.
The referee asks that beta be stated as 0.8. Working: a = 7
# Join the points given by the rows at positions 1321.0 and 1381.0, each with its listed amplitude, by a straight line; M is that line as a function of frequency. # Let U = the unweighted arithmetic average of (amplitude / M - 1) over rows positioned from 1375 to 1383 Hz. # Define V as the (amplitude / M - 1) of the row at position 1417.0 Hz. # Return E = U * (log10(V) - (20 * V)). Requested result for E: -0.08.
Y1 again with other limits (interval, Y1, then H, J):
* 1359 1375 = 0.930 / 8.78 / 0.27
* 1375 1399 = 0.914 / 8.71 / 0.50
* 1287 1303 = 0.929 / 9.13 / 0.64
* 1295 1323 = 0.973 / 9.91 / 0.50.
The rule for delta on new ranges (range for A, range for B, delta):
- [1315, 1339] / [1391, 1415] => 9.5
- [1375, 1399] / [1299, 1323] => 9.1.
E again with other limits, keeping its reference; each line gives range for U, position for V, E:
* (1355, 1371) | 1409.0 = -0.11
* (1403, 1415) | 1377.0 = -0.25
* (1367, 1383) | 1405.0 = -0.05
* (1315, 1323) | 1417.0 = -0.13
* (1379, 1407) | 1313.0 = -0.20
